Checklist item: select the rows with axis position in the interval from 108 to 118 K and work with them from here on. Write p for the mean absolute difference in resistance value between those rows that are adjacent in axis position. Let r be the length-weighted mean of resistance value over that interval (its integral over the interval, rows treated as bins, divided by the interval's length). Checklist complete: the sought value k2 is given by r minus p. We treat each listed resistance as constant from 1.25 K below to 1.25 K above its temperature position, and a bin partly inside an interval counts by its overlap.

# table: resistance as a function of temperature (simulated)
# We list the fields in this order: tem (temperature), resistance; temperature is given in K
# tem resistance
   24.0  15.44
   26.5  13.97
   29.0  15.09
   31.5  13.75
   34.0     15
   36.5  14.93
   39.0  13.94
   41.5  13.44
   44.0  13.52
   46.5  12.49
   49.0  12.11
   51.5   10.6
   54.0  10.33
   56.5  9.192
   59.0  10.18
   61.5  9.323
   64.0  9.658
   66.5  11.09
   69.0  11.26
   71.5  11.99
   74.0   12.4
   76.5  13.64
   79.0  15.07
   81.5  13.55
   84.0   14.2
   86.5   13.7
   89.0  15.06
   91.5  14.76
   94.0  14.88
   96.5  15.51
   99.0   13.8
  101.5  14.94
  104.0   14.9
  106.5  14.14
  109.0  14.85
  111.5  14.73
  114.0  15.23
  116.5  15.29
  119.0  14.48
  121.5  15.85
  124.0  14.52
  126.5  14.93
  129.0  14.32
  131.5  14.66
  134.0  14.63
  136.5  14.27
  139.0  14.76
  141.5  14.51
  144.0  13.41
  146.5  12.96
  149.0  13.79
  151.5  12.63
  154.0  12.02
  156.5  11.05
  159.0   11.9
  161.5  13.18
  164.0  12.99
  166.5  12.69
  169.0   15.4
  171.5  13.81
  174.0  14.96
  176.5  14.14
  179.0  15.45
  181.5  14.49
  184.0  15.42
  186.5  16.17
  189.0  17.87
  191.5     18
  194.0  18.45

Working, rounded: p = 0.23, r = 15.0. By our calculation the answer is 14.8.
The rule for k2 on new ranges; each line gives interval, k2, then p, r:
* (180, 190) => 14.8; 1.13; 15.9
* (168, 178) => 13.4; 1.19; 14.6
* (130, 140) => 14.3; 0.29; 14.6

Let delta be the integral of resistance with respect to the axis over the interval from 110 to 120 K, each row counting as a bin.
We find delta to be 149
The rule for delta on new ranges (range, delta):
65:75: 116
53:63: 97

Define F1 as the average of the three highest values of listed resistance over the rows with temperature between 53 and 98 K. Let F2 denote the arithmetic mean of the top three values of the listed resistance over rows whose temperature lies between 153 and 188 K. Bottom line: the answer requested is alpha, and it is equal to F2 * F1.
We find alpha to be 239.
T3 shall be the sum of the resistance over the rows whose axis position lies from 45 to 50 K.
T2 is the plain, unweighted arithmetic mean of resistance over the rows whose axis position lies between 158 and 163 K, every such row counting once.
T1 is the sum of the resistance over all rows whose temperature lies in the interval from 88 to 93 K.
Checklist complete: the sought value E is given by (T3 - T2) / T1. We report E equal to 0.40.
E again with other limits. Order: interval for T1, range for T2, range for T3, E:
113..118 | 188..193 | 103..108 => 0.36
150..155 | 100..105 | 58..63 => 0.19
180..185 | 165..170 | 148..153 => 0.41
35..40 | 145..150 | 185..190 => 0.72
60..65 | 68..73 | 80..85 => 0.85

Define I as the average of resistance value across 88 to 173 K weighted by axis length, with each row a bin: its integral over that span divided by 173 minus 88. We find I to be 14.1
